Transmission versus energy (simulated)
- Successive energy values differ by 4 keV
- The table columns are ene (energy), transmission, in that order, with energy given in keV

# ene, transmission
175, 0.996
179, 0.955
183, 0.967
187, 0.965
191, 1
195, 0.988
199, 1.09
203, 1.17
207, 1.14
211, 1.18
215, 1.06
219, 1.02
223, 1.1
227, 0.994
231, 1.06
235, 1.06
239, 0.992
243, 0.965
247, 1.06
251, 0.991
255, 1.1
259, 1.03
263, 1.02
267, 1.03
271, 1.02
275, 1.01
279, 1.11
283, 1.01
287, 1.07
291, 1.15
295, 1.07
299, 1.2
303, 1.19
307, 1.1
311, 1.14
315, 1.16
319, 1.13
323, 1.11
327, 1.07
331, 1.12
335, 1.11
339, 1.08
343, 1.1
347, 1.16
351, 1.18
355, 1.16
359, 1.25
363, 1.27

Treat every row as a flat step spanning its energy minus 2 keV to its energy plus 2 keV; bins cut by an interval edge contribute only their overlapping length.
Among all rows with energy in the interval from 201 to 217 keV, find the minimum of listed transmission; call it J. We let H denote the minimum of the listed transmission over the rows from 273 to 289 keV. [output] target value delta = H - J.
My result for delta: -0.05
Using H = 1.01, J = 1.06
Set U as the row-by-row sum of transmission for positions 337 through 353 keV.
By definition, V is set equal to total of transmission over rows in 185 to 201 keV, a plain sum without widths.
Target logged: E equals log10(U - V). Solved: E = -0.32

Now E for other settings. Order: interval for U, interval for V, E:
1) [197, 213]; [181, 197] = -0.18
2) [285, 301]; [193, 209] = -0.99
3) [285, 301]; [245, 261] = -0.51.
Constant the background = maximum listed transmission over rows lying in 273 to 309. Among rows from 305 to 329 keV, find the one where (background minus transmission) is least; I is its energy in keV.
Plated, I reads 315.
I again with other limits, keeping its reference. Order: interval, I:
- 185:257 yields 211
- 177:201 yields 199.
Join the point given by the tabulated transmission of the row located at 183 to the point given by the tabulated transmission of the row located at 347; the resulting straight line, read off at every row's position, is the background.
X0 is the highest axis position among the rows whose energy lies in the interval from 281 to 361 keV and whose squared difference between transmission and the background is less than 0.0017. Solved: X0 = 355 keV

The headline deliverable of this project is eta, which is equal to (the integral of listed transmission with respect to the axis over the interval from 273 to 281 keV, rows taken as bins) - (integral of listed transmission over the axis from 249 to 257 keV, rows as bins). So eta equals 0.1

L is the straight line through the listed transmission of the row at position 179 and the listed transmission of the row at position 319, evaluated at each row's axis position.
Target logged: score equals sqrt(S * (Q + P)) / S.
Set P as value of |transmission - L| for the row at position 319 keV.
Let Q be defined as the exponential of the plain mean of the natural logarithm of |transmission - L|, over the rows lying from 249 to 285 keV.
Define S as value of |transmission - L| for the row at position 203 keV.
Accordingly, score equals 0.49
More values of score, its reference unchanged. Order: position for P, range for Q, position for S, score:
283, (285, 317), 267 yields 1.78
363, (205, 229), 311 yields 2.69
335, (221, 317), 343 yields 1.15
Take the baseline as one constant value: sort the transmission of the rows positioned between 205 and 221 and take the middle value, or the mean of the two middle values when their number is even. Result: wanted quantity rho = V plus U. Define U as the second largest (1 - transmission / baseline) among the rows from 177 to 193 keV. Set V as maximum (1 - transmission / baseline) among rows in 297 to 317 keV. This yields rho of 0.12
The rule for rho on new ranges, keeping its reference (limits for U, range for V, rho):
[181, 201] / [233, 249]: 0.24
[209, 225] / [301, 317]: 0.04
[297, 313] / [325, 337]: -0.01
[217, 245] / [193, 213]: 0.20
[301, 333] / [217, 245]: 0.12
